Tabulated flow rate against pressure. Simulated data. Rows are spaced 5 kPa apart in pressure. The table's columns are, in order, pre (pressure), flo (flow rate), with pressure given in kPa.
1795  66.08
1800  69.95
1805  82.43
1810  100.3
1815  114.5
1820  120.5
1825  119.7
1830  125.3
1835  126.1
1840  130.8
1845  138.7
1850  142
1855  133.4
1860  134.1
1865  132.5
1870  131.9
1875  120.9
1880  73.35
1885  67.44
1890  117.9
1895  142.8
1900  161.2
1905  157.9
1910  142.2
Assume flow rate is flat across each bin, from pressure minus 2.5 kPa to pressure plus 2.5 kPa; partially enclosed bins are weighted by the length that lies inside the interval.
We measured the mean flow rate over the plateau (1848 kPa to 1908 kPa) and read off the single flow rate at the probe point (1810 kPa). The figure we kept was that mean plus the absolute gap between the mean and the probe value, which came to 152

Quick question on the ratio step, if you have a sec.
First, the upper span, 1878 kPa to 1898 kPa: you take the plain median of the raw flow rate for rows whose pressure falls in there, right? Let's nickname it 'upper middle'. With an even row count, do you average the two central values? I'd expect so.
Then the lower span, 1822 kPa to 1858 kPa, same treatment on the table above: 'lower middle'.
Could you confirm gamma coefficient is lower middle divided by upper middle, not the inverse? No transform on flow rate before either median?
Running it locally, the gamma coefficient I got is 1.37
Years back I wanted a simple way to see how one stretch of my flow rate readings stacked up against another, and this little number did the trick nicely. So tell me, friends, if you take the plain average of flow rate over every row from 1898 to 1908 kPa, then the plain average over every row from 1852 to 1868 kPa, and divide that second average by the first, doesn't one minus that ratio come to 0.16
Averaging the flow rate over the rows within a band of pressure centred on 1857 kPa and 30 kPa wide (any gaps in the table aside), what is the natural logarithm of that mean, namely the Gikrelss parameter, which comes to 4.91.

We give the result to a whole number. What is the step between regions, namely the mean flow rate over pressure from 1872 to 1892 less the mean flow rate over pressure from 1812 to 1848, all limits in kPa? -30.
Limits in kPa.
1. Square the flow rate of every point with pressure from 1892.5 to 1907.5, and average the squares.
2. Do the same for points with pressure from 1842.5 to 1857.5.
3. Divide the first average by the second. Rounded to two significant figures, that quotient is 1.2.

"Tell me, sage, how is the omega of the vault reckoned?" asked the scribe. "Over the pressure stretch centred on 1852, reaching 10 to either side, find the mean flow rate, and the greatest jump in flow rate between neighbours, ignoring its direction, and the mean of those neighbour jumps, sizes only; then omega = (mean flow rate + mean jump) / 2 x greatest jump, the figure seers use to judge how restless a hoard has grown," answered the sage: 607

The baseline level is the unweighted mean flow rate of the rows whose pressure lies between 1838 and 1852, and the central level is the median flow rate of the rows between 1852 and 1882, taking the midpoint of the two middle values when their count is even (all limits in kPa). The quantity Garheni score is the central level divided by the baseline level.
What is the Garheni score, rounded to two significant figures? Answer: 0.96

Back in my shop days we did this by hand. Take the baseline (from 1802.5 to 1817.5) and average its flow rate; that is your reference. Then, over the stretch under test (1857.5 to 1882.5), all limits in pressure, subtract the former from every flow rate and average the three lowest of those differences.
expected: 9.6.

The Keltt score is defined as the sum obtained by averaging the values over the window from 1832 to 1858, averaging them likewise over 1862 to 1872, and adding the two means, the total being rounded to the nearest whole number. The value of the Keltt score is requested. 266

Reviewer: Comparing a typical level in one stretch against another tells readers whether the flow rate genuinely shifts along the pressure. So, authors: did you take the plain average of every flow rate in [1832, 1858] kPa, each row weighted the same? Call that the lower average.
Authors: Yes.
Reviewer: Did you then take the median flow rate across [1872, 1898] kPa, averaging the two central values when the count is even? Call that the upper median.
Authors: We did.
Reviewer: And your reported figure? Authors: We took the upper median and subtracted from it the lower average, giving -16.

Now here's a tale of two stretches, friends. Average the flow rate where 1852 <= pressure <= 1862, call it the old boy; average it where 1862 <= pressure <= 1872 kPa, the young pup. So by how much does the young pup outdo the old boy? -2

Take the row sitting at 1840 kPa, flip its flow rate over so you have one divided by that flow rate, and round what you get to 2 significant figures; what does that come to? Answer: 0.0076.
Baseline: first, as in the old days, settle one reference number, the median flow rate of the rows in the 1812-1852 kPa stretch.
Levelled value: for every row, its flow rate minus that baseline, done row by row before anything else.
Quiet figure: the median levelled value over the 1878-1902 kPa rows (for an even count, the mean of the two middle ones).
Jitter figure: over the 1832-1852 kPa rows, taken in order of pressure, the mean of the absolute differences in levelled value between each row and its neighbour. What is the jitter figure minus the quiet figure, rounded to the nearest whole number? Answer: 13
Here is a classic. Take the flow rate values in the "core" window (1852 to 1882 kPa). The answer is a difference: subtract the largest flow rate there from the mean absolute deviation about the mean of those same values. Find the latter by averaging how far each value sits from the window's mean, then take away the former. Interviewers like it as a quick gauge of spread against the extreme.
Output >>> -118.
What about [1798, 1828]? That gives -103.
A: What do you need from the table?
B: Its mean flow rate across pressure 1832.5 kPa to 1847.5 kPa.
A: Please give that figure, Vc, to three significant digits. 132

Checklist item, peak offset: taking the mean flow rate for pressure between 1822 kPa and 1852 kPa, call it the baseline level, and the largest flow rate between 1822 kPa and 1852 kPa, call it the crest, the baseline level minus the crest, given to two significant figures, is -12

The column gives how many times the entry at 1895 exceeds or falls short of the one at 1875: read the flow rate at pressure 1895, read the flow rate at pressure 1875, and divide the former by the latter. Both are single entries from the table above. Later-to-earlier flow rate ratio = 1.18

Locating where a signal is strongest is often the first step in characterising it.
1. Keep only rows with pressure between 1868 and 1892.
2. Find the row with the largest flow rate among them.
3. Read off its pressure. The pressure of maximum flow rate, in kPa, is 1870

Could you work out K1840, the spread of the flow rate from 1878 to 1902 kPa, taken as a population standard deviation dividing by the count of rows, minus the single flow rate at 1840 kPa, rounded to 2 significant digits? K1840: -94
